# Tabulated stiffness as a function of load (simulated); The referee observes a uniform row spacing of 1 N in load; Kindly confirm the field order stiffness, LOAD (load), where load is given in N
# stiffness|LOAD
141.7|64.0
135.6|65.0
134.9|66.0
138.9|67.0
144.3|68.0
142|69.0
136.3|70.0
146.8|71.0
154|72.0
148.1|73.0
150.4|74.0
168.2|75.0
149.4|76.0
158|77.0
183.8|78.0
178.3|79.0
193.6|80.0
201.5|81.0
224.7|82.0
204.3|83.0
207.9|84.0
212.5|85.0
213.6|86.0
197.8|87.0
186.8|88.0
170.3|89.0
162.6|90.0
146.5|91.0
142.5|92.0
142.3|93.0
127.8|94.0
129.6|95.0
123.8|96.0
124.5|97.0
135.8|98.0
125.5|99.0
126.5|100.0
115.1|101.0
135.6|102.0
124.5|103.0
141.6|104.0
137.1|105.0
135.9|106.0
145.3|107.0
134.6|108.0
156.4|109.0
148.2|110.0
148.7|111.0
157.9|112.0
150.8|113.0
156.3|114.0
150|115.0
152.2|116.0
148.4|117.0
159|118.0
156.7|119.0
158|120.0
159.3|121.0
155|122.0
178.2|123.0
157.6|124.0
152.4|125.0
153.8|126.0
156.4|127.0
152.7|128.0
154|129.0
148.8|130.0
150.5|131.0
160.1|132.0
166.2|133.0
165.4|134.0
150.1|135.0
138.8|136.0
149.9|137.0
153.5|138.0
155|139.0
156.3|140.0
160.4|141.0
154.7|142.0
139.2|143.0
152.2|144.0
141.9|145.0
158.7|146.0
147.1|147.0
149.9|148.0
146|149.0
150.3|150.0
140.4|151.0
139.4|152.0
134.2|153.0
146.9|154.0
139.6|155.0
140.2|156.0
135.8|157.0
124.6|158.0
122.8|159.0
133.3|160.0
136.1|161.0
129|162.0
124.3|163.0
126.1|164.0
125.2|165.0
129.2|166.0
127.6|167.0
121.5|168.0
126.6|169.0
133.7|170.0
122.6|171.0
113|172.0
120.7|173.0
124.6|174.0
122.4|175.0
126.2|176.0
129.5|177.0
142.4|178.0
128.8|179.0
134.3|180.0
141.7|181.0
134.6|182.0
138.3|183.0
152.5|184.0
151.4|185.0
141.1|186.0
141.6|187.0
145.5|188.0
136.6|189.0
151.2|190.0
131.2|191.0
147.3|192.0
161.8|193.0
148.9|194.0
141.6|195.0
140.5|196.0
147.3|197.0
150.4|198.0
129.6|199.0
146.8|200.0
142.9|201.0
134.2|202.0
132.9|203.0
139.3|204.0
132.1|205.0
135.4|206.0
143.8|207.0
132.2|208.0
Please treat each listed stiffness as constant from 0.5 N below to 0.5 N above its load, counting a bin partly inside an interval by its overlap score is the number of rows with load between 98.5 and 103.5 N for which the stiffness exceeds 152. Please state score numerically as 0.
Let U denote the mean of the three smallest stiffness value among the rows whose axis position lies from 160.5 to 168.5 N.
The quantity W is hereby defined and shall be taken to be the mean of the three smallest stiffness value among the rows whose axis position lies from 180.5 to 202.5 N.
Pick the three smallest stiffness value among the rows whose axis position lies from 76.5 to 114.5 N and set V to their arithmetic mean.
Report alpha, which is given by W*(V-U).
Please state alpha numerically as -334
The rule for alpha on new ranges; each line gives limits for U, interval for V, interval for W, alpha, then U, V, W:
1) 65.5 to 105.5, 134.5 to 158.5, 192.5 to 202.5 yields 1402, 121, 132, 135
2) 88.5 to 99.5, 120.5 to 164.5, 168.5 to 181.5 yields -83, 125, 124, 119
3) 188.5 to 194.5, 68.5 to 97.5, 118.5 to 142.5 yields -1896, 138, 125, 146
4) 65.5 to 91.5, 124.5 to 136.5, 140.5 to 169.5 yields 1130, 137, 146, 123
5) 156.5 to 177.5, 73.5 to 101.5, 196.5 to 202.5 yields 371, 118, 121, 136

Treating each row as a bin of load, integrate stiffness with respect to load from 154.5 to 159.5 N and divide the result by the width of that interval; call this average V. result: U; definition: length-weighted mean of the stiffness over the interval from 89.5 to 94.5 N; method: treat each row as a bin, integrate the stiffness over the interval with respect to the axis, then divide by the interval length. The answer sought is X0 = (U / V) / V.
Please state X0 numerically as 0.0082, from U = 144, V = 133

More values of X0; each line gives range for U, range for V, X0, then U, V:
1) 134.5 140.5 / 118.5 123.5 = 0.0058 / 151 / 161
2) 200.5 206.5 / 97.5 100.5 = 0.0081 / 136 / 129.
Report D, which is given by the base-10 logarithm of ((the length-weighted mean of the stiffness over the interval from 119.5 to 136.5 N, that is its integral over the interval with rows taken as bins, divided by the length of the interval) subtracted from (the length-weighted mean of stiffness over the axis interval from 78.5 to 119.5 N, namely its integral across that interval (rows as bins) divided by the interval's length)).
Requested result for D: -0.23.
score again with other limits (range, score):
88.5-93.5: 2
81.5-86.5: 5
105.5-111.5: 1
